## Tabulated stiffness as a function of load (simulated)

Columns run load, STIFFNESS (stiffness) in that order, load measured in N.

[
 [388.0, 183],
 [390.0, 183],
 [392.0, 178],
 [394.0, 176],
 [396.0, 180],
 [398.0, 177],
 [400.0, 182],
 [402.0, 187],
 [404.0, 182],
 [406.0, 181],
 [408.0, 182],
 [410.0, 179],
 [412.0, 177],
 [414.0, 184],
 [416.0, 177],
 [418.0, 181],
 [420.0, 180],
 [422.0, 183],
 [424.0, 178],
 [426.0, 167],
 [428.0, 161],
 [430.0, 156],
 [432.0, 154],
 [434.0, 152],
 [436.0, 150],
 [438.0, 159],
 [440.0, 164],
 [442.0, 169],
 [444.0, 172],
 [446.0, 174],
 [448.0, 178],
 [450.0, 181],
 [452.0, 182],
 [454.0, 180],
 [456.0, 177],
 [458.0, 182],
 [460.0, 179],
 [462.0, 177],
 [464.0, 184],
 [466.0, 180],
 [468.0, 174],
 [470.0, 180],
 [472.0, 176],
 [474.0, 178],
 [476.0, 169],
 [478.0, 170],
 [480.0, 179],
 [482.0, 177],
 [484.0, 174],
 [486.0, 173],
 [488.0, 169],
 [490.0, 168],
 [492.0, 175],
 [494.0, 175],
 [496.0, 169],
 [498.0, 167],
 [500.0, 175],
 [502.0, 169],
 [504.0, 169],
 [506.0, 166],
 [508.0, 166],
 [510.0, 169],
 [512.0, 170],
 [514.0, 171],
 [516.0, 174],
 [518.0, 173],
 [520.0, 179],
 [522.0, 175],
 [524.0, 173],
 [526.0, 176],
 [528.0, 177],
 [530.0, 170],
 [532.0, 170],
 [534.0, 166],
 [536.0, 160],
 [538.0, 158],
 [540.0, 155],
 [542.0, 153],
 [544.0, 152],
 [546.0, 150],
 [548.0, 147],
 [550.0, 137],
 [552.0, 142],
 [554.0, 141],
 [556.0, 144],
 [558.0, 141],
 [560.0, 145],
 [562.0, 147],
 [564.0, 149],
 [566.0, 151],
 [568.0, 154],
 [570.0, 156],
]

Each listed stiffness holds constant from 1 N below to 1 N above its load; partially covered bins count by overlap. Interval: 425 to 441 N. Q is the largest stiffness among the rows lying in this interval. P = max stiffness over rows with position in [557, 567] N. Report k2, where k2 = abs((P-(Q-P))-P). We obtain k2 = 16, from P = 151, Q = 167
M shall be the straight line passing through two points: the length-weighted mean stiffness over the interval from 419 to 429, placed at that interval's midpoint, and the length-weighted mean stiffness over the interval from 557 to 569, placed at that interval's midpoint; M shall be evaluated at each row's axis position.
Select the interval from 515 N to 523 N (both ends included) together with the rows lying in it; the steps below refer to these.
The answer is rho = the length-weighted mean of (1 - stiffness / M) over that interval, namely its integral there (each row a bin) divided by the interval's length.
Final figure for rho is -0.12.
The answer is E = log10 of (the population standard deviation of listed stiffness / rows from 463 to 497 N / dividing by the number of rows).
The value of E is 0.66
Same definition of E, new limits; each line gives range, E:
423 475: 1.01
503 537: 0.67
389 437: 1.04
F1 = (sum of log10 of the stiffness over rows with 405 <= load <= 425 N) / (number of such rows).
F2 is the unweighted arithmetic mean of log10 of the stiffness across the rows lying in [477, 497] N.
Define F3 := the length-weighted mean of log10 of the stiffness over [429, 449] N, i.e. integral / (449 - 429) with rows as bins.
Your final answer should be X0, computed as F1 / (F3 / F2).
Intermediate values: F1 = 2.26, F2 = 2.24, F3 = 2.21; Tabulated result 2.28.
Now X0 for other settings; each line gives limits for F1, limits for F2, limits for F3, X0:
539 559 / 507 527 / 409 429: 2.16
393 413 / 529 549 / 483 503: 2.22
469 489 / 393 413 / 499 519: 2.27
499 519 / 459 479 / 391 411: 2.22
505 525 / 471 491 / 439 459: 2.23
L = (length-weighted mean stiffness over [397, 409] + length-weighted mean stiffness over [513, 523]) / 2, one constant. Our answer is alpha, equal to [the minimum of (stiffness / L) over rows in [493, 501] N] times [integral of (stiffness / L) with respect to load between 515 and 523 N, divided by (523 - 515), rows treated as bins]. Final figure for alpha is 0.92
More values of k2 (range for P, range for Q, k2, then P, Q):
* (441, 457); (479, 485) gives 3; 182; 179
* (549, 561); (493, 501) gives 30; 145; 175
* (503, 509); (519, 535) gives 10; 169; 179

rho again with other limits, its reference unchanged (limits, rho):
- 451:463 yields -0.07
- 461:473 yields -0.08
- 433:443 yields 0.07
